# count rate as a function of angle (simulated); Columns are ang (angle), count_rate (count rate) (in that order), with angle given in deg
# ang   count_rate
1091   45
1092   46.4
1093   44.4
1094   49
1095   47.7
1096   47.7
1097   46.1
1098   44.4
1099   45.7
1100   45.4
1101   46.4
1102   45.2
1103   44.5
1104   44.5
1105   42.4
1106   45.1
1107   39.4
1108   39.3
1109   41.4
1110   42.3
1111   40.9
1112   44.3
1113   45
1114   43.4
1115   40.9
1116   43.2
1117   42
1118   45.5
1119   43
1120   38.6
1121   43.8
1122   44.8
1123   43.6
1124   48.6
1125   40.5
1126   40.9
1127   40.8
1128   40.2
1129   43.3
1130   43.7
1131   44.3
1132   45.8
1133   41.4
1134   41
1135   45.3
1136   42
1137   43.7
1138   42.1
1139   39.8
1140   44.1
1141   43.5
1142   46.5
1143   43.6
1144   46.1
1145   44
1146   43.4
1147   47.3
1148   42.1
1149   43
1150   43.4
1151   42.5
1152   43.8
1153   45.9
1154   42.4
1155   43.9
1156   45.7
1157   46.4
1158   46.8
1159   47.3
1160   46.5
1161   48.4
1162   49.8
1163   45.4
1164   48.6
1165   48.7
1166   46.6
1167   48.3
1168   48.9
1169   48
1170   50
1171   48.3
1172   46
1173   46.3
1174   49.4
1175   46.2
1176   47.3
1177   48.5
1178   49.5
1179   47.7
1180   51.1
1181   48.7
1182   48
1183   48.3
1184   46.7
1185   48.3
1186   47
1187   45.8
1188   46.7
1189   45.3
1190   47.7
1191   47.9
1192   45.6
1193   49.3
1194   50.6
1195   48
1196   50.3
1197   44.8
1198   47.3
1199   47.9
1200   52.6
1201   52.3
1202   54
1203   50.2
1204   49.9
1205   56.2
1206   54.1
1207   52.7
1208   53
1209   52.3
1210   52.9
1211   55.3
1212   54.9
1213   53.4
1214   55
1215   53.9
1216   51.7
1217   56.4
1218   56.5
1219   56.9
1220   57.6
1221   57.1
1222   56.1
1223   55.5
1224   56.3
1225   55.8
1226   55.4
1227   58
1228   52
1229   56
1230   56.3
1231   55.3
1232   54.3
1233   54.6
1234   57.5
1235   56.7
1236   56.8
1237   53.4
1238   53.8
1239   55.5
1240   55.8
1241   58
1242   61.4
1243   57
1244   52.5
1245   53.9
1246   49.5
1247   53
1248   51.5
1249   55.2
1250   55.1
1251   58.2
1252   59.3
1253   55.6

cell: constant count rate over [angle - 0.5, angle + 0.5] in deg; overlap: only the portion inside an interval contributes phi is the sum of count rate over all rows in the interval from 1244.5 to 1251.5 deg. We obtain 376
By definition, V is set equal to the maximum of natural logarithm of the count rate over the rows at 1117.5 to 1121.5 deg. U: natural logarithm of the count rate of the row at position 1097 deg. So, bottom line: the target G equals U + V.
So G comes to 7.65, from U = 3.83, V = 3.82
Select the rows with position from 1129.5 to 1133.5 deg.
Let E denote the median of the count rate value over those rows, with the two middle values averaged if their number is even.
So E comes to 44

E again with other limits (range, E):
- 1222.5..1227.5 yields 56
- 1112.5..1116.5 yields 43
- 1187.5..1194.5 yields 48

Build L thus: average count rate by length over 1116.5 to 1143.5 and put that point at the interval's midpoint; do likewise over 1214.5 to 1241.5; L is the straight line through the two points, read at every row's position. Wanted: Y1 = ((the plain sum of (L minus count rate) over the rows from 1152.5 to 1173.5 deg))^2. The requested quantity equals 26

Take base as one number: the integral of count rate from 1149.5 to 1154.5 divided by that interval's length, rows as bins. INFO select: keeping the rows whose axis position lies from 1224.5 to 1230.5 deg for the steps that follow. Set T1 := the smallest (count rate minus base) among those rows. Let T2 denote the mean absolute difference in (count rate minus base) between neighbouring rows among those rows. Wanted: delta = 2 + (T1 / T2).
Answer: 5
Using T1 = 8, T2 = 2.7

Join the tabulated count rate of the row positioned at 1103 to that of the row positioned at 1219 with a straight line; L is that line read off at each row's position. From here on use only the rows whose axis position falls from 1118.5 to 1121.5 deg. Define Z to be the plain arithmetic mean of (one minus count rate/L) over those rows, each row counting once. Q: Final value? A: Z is 0.098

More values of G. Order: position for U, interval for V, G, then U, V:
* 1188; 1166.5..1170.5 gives 7.76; 3.84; 3.91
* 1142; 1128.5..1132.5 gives 7.66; 3.84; 3.82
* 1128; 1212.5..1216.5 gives 7.70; 3.69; 4.01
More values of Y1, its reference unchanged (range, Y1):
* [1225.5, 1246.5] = 734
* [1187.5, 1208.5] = 1732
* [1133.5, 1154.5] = 700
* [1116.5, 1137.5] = 47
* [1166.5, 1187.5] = 525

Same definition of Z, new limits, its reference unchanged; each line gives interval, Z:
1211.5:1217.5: 0.039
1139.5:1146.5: 0.089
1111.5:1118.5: 0.050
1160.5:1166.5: 0.060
